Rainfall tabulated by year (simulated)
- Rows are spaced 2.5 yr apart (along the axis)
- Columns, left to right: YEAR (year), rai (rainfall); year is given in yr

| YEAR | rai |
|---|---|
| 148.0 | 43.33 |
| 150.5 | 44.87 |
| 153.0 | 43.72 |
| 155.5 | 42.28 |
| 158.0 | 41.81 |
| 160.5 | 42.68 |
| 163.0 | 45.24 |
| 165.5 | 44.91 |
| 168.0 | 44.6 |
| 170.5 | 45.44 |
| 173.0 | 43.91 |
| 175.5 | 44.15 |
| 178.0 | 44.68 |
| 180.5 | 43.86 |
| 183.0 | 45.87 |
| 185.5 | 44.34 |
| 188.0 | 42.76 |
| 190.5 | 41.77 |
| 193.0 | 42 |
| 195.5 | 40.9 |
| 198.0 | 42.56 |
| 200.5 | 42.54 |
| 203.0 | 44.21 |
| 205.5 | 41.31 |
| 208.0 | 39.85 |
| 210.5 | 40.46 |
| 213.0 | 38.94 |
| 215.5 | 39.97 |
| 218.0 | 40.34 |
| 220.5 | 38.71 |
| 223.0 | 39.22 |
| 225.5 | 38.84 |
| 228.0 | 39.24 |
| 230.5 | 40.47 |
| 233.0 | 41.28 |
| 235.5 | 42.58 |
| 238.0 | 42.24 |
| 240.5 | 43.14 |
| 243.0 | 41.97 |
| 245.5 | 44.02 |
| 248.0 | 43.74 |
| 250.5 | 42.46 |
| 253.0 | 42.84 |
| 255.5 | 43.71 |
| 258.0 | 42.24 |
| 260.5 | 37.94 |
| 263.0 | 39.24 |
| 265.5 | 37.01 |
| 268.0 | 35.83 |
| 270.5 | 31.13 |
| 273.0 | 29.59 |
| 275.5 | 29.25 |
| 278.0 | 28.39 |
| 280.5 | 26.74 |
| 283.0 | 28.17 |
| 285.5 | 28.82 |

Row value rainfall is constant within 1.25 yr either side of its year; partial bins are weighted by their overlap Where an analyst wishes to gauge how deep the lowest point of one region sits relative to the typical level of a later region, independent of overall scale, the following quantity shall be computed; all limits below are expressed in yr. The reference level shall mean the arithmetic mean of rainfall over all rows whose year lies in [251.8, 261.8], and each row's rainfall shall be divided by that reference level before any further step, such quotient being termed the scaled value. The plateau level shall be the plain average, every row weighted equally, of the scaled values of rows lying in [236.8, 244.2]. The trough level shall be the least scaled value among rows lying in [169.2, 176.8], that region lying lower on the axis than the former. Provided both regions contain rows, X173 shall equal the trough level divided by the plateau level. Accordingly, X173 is 1.03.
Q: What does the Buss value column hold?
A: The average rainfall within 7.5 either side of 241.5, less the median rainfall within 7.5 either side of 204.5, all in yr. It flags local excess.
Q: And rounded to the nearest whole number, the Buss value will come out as 1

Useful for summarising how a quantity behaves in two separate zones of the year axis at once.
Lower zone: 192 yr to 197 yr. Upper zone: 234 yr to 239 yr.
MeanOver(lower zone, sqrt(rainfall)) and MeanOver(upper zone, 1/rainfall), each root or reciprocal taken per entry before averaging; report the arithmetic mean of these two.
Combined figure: 3.23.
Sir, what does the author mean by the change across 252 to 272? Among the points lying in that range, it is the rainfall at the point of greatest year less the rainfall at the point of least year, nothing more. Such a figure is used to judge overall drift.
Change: -11.7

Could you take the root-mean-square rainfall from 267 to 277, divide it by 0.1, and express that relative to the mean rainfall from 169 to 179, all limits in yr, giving 7.1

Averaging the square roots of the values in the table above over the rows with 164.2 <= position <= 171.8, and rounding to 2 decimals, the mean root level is 6.71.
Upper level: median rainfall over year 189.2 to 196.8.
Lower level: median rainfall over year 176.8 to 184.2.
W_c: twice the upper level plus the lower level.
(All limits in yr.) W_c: 128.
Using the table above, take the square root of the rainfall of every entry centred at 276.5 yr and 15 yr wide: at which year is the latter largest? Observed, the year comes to 270.5 yr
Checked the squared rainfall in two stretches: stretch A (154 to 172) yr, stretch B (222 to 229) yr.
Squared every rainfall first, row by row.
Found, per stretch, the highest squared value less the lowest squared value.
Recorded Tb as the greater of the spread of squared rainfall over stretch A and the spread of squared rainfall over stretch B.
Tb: 317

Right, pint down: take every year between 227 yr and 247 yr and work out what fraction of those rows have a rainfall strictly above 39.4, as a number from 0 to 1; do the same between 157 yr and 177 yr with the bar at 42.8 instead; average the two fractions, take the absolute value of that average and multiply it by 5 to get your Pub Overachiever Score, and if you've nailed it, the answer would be 4.1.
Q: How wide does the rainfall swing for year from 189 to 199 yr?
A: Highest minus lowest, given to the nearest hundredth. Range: 1.66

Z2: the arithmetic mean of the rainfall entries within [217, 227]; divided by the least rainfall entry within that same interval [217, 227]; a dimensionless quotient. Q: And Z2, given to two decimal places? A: 1.01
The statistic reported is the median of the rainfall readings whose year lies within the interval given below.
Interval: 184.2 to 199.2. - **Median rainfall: 42.3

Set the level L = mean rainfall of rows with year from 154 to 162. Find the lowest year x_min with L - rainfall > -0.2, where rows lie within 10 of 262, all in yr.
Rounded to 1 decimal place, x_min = 258.0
